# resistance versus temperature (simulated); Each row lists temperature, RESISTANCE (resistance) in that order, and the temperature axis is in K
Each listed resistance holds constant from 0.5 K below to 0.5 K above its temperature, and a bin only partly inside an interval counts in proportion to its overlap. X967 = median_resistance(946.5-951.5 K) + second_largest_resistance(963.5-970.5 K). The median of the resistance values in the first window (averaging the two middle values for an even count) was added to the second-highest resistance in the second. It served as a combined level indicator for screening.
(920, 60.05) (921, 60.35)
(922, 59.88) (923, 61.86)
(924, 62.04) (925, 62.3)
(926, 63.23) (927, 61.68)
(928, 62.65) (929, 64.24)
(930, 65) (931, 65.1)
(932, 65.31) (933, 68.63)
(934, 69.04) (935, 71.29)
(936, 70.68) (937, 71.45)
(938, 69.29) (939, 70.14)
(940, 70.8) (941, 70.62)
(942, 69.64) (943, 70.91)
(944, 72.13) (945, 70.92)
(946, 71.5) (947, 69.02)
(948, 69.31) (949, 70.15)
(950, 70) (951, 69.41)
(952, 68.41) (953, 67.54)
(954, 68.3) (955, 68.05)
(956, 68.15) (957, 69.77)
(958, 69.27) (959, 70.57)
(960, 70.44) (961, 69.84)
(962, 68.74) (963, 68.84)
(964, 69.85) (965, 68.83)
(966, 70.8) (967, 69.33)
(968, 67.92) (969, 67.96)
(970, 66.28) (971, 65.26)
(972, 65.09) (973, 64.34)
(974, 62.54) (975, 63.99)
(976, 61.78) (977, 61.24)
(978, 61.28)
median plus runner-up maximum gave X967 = 139.3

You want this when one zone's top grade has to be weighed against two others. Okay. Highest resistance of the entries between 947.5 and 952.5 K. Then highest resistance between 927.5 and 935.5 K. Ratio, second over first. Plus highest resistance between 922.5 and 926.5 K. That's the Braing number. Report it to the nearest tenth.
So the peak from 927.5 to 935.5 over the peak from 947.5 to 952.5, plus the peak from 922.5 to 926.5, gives 64.2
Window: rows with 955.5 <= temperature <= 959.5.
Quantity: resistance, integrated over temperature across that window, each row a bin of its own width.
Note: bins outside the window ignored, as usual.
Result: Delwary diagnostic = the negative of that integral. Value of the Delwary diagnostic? -278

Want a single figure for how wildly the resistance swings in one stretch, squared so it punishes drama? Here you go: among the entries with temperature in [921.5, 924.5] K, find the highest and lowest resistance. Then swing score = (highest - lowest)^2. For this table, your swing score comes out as 5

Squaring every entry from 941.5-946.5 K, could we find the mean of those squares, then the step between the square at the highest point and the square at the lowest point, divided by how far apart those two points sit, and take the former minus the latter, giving 4979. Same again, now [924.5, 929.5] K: 3886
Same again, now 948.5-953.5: 4866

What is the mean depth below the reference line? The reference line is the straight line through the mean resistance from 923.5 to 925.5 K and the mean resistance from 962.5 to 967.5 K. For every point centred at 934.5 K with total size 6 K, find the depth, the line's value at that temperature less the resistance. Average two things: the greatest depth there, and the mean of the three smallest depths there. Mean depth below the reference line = -4.3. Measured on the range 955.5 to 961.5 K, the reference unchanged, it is -1.1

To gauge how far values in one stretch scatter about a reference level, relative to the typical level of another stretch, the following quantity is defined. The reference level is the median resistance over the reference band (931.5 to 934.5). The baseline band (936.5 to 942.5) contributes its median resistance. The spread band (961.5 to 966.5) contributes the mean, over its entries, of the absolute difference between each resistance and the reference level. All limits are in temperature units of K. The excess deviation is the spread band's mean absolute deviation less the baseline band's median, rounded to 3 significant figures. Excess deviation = -69.6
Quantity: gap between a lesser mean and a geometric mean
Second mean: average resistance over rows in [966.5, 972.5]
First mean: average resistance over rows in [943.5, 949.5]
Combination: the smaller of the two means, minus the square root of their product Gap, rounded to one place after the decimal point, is -1.7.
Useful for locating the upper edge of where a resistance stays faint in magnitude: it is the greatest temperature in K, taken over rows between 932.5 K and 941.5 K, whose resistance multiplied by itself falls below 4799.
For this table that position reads 934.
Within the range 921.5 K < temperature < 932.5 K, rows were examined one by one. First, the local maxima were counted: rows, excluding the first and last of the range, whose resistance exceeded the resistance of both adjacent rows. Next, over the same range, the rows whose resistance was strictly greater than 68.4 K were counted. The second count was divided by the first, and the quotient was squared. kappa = 0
